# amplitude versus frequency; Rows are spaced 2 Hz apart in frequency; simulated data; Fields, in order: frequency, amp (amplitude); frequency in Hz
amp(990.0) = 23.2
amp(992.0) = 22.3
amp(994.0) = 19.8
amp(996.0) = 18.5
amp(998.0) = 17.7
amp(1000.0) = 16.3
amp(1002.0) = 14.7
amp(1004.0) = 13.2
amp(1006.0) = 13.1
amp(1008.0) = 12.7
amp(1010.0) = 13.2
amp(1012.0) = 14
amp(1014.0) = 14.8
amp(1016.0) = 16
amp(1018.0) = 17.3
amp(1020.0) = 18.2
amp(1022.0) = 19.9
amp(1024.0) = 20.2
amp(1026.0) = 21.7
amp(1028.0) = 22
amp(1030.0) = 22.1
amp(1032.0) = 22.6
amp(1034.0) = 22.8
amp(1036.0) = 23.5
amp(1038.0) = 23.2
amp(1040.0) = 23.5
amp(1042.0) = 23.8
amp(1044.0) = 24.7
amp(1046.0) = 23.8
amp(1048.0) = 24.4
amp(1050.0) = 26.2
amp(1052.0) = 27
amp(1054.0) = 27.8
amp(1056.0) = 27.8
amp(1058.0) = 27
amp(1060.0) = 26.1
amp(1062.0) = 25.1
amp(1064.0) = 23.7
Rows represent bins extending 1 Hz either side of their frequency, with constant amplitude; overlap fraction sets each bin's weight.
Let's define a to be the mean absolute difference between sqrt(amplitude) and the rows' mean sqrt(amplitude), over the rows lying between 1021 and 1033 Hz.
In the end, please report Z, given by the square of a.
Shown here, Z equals 0.010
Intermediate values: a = 0.10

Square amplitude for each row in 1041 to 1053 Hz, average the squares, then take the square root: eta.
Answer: 25.0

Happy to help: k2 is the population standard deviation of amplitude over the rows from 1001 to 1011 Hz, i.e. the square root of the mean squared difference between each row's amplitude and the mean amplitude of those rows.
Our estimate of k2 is 0.7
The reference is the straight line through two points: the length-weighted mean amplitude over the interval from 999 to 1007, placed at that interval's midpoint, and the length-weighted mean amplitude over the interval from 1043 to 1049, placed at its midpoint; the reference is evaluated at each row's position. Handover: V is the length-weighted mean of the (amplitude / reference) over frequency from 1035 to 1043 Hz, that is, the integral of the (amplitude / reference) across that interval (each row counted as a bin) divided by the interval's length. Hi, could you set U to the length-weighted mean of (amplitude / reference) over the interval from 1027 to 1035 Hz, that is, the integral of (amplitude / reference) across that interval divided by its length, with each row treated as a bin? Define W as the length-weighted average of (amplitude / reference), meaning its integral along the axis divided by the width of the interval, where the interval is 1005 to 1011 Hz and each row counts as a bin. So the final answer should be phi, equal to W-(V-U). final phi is 0.88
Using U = 1.07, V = 1.04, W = 0.84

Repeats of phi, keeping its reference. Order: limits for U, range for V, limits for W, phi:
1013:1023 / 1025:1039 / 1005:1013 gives 0.74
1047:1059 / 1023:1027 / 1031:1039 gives 1.01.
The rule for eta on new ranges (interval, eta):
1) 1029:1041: 23.0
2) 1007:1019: 14.8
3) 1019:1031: 20.7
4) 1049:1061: 27.0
